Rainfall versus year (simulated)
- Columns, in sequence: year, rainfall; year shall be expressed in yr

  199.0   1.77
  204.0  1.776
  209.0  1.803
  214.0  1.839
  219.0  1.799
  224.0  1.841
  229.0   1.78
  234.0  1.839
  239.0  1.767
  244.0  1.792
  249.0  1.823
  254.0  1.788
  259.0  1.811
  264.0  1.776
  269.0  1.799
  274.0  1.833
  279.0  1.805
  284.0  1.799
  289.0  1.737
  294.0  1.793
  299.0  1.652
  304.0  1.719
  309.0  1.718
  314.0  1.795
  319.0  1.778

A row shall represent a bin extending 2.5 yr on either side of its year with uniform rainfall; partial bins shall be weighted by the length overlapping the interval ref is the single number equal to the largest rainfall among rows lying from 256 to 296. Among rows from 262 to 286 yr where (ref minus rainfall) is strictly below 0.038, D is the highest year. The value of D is 284.0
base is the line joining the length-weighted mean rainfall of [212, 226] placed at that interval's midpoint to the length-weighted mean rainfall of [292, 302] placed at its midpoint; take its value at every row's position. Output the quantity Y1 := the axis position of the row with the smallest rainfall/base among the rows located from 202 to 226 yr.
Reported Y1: 204.0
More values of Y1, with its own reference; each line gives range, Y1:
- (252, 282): 254.0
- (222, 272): 229.0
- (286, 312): 299.0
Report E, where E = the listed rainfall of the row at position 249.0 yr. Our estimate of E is 1.823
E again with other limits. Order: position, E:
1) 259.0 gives 1.811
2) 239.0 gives 1.767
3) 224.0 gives 1.841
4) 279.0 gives 1.805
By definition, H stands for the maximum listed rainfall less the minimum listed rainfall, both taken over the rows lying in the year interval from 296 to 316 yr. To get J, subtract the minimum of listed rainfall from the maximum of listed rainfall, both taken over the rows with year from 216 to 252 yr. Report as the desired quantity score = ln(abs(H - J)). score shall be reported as -2.7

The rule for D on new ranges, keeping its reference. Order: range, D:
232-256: 249.0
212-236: 234.0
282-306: 284.0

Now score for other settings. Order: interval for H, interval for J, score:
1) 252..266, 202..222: -3.6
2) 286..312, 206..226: -2.3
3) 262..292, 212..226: -2.9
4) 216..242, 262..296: -3.8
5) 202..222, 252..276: -5.1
